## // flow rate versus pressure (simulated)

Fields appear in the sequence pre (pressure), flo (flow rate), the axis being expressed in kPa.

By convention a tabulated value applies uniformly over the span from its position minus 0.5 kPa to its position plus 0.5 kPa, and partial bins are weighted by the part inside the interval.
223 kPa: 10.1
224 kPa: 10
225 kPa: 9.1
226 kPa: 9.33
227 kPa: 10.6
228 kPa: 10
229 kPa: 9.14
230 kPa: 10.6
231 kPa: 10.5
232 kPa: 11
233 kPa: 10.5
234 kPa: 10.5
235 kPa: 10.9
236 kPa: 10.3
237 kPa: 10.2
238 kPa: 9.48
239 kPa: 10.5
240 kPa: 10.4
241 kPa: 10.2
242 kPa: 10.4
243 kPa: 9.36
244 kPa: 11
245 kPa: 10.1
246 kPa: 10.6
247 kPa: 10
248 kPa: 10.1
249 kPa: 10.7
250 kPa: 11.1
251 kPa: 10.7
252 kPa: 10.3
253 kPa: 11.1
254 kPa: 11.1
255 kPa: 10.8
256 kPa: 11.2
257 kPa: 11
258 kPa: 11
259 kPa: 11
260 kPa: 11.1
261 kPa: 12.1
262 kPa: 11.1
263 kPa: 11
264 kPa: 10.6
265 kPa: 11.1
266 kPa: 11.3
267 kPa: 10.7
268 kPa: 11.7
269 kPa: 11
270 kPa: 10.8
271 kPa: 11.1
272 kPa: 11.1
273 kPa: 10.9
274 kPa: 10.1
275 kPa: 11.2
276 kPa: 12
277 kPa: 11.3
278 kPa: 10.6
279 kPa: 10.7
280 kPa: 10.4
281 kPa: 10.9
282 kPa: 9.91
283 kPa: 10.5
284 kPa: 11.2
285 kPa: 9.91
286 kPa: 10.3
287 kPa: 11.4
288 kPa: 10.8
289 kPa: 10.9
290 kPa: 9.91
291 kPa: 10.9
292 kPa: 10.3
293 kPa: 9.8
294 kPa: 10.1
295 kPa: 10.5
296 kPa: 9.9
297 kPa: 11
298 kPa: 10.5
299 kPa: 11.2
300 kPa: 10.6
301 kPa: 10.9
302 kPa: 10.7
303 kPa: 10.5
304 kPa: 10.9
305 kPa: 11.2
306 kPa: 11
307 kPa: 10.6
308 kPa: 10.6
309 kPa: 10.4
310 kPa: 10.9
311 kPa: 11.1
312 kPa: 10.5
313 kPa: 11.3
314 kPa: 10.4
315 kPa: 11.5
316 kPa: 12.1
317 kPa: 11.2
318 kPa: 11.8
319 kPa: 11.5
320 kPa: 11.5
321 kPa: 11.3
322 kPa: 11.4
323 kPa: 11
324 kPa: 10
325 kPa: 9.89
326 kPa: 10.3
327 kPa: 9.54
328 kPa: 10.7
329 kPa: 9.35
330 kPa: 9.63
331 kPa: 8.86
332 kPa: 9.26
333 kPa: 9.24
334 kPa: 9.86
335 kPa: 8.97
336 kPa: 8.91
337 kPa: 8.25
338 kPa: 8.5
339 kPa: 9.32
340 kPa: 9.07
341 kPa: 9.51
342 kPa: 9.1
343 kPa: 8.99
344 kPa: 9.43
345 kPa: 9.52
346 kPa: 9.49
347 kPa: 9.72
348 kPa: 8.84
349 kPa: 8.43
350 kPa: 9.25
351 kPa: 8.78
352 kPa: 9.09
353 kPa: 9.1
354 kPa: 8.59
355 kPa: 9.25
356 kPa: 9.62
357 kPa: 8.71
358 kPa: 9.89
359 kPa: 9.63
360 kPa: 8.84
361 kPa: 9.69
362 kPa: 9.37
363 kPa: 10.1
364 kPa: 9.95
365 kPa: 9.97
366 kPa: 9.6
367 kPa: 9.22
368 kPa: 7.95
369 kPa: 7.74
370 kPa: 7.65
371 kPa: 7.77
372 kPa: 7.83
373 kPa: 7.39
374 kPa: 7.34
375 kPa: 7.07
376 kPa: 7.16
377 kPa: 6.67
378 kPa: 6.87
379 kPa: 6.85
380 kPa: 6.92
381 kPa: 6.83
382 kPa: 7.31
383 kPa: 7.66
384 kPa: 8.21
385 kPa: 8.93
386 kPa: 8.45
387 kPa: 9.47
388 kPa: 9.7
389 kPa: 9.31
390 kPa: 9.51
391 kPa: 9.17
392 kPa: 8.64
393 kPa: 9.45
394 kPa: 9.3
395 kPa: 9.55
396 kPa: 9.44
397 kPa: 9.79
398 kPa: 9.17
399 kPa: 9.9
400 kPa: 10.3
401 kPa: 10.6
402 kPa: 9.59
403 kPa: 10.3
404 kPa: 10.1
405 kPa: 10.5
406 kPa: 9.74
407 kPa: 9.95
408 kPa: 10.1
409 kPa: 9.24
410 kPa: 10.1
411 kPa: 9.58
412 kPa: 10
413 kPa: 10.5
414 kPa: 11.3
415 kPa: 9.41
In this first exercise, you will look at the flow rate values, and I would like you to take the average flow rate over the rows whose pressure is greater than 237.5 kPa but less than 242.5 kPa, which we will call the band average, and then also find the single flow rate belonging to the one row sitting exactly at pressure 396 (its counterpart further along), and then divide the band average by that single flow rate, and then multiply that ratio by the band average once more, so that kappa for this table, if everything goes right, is 11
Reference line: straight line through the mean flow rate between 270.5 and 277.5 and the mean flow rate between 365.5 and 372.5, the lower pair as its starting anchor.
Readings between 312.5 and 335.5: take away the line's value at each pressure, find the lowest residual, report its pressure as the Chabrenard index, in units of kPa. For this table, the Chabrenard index 331 kPa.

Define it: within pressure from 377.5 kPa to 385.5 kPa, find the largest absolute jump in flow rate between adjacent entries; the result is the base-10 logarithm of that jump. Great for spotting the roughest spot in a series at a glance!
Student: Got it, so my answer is -0.14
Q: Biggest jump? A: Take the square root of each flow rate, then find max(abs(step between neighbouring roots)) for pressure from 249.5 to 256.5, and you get 0.12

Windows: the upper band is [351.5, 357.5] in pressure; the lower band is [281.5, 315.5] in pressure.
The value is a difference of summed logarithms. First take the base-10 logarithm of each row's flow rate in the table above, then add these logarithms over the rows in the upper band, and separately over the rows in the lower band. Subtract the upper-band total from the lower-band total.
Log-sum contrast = 29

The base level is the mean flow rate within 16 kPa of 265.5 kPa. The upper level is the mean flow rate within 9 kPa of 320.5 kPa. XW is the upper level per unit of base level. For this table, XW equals 0.99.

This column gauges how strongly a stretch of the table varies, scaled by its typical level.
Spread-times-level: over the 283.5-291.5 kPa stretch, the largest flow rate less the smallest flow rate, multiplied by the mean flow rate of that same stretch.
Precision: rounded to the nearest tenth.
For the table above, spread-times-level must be 15.9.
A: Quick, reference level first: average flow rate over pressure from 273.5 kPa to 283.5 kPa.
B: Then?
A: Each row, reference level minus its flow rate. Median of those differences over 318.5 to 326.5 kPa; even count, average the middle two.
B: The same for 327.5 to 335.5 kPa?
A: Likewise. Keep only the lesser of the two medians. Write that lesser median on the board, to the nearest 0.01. -0.39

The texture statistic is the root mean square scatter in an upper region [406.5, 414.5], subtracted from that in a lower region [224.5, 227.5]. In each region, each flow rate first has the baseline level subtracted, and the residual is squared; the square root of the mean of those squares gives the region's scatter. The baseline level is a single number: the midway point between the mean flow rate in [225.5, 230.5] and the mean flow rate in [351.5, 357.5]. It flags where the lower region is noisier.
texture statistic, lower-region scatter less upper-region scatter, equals -0.15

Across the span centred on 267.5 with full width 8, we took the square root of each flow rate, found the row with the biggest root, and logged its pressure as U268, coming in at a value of 268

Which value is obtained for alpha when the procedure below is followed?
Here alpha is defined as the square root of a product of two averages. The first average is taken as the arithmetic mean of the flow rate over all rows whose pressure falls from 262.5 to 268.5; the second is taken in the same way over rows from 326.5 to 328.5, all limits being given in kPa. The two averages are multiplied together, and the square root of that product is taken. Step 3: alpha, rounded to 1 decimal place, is 10.6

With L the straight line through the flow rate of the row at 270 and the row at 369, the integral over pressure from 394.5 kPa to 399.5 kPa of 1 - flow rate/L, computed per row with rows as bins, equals -2.0 kPa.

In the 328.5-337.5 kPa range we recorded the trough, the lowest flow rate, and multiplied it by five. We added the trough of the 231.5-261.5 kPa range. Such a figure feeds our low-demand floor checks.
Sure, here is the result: 50.6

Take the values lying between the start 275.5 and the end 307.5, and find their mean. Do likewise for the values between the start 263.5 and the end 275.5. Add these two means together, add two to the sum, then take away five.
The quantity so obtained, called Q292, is 18.6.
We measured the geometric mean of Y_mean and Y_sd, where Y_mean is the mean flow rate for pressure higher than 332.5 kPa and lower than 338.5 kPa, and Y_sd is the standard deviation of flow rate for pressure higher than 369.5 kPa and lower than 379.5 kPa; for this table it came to 1.9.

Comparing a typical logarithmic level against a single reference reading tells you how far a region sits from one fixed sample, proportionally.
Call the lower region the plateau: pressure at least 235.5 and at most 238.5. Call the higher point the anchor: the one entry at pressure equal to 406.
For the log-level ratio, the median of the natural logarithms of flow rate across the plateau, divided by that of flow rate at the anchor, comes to 1.02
